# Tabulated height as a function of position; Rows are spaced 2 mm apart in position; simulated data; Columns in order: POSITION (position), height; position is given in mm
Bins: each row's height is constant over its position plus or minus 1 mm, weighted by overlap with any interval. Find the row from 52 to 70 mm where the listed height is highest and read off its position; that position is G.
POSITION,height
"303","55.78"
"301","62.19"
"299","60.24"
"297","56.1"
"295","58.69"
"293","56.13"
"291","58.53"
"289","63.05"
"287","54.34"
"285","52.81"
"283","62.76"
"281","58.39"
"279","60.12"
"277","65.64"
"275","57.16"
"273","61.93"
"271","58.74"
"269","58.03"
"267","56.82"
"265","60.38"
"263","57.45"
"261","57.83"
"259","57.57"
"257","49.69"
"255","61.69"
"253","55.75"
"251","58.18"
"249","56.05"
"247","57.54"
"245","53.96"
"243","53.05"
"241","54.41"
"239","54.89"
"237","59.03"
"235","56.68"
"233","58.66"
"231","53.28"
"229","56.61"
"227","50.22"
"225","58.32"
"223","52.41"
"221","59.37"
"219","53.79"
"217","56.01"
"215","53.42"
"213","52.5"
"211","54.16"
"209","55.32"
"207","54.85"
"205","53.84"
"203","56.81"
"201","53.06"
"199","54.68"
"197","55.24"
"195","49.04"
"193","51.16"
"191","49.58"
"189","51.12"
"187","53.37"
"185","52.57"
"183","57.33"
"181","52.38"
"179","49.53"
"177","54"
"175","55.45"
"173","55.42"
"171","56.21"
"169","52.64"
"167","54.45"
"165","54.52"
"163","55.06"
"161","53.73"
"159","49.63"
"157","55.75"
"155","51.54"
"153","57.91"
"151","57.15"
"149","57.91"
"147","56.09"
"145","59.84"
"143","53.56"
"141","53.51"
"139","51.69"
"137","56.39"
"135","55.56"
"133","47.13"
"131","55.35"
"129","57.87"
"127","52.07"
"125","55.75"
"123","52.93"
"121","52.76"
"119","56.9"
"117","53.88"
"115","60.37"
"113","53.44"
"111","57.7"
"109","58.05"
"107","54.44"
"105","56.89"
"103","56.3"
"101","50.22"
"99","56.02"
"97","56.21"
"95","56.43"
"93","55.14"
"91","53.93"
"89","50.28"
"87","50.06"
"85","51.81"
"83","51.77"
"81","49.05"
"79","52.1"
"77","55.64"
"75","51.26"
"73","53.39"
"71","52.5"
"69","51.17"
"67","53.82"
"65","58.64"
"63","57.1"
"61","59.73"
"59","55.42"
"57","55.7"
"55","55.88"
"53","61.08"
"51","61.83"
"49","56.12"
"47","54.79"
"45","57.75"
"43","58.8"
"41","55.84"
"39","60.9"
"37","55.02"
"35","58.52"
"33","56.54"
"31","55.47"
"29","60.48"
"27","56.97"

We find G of 53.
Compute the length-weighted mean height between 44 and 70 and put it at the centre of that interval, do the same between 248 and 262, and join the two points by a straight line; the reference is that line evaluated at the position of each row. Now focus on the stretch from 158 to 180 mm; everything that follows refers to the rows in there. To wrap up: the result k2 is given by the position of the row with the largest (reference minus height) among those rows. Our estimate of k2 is 179 mm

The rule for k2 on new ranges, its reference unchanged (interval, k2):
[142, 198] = 195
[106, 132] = 127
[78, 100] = 81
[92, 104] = 101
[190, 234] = 195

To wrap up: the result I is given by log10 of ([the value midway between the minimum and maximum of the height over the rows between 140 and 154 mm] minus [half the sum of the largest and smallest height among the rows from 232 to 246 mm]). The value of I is -0.20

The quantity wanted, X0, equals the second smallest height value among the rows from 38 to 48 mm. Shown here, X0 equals 55.84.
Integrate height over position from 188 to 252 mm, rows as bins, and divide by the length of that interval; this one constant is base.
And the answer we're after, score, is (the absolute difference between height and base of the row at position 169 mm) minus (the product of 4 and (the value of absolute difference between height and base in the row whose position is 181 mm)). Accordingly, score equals -7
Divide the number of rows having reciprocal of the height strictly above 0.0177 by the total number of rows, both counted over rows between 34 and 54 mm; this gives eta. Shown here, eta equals 0.40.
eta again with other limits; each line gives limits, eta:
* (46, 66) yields 0.50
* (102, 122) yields 0.50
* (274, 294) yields 0.30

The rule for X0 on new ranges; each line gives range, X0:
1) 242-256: 53.96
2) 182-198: 49.58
